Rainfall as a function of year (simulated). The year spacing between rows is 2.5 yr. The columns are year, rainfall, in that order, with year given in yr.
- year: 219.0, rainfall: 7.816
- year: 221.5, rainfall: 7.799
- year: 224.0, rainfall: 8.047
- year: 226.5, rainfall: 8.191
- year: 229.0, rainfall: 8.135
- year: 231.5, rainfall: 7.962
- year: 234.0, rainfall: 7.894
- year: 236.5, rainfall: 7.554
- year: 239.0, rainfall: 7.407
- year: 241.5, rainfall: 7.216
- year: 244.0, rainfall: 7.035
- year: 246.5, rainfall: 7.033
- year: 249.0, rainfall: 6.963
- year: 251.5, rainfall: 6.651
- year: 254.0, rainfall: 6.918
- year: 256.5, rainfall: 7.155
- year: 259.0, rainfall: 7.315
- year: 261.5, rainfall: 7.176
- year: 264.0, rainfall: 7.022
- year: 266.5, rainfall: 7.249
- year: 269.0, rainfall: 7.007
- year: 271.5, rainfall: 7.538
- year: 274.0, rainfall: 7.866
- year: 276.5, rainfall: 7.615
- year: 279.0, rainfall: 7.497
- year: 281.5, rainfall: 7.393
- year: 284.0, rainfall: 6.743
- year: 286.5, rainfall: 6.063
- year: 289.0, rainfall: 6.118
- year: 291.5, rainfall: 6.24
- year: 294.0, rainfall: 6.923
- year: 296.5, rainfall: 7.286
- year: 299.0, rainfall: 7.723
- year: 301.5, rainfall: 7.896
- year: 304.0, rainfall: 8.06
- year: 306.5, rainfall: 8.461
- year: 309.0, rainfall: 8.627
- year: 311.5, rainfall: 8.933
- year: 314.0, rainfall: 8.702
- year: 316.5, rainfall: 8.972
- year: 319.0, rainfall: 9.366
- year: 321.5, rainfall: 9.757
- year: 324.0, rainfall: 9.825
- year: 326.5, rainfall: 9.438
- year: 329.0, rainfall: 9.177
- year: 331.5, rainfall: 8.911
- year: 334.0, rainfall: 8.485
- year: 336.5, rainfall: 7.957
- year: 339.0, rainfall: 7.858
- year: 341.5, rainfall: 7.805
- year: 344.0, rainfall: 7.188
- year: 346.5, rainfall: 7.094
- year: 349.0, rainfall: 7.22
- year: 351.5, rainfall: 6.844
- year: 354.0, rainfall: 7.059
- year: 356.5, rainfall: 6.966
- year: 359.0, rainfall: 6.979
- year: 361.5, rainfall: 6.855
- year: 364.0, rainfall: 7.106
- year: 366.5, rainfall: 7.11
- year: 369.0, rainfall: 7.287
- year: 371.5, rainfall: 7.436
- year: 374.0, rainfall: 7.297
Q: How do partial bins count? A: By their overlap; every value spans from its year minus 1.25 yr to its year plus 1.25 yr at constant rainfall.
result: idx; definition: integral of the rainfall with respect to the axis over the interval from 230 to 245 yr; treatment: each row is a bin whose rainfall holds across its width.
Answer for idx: 113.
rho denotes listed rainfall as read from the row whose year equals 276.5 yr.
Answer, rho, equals 7.615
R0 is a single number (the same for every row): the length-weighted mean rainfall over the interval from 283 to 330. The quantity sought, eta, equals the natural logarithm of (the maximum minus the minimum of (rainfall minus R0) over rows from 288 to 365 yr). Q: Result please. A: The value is 1.31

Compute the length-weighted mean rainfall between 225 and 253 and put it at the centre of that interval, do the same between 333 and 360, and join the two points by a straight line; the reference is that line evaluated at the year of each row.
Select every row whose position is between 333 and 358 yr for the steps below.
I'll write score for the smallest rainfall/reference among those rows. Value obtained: 0.93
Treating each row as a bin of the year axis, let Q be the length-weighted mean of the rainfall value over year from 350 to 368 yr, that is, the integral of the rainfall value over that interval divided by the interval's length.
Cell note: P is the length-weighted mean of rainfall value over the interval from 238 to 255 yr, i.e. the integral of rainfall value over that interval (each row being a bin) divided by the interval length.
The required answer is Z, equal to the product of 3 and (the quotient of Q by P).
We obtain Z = 3.0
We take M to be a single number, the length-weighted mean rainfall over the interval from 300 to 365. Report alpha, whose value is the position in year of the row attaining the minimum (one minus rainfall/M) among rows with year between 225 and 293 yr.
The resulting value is 226.5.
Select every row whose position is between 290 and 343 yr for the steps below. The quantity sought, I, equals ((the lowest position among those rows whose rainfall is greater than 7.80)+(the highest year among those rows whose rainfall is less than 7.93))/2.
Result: 321.5 yr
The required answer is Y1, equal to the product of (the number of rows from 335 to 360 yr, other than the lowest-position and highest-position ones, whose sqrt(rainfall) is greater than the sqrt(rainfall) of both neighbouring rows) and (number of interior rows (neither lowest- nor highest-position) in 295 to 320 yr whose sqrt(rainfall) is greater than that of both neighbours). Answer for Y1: 2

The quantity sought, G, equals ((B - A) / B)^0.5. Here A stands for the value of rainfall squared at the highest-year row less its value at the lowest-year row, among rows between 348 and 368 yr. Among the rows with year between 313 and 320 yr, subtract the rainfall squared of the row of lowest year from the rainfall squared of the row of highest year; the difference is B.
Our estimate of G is 1.06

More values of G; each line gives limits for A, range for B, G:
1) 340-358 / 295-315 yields 1.24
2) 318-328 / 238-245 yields 1.12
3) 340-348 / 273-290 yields 0.75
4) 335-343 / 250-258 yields 1.16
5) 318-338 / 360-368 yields 2.80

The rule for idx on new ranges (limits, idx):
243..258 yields 104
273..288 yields 108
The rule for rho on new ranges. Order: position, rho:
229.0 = 8.135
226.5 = 8.191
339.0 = 7.858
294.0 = 6.923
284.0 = 6.743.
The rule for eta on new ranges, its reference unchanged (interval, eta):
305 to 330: 0.31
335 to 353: 0.11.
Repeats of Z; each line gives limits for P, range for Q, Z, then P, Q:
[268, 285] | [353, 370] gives 2.9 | 7.39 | 7.0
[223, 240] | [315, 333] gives 3.5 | 7.89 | 9.3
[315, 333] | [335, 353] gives 2.4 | 9.33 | 7.4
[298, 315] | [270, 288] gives 2.6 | 8.35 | 7.2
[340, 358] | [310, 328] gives 3.9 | 7.17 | 9.3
